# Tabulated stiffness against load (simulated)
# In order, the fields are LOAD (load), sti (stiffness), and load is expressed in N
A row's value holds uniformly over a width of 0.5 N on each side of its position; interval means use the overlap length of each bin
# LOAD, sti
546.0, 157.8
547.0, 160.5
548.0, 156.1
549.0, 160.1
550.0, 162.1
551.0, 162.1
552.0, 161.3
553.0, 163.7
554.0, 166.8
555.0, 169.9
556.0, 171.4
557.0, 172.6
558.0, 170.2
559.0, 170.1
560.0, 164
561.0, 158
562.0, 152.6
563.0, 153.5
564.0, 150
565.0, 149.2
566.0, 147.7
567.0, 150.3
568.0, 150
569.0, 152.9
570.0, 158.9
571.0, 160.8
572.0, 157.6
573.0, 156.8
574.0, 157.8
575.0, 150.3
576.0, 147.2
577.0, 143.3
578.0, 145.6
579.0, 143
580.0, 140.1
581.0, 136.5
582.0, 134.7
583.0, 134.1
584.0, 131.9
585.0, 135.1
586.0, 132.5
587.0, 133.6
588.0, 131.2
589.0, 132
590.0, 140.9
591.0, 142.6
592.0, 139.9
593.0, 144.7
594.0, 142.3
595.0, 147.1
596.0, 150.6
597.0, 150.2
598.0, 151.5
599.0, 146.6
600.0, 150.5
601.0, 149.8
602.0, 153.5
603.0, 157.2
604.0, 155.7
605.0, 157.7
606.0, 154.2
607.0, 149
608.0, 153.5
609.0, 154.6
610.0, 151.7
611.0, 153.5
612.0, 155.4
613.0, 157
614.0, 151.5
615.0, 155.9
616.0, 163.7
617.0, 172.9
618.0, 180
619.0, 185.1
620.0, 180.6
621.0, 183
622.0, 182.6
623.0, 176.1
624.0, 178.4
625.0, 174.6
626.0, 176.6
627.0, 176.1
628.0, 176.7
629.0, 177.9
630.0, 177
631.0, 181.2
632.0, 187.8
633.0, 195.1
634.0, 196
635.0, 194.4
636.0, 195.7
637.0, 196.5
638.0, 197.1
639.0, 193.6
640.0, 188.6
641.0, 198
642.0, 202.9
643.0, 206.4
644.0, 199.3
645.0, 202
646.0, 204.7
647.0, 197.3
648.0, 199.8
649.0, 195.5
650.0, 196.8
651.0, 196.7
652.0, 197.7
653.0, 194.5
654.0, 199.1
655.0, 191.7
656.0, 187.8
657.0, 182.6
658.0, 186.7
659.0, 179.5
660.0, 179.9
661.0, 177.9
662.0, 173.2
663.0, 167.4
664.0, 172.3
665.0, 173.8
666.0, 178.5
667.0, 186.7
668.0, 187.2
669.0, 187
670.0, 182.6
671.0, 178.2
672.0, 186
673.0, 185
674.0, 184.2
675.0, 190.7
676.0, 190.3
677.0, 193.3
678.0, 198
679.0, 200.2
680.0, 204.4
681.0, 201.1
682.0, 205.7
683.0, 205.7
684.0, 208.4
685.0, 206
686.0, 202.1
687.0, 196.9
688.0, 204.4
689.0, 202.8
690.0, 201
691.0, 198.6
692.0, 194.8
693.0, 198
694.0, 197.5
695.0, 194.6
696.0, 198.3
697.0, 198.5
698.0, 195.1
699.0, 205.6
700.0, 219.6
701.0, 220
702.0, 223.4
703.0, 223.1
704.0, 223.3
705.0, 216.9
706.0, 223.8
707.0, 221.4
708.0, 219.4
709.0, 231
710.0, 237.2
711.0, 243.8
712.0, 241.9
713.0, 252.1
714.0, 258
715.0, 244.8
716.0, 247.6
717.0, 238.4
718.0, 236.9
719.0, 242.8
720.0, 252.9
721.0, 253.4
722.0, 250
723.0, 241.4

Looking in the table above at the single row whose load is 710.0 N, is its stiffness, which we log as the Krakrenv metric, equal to 237.2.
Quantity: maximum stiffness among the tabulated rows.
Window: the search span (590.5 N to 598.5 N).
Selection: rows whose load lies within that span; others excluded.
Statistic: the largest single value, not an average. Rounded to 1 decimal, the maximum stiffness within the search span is 151.5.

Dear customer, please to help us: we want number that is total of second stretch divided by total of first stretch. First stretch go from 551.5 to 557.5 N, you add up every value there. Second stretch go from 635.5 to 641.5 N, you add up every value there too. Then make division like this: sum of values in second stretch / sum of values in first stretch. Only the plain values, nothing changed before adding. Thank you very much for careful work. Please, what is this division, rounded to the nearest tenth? 1.2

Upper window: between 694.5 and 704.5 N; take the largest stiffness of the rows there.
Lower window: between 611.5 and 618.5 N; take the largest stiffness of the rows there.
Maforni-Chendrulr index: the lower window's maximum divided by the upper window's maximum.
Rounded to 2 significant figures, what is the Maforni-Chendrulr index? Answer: 0.81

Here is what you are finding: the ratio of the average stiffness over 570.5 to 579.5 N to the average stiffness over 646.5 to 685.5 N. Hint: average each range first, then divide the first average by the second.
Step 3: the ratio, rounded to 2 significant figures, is 0.80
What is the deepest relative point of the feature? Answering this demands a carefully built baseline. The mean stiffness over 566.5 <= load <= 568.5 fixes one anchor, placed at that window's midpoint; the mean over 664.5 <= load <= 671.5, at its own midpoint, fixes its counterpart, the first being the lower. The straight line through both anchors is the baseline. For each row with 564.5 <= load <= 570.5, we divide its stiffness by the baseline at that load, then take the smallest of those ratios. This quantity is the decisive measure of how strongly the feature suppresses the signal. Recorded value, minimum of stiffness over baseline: 0.99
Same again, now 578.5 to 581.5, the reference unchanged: 0.88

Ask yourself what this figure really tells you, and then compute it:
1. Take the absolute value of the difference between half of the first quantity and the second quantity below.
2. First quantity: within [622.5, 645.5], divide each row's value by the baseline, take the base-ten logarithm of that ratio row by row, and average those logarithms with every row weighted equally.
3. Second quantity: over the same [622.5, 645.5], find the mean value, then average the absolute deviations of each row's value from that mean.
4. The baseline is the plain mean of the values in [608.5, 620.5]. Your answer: 9.4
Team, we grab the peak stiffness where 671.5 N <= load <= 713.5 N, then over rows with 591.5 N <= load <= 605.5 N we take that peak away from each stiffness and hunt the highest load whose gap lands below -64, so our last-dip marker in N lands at 605.0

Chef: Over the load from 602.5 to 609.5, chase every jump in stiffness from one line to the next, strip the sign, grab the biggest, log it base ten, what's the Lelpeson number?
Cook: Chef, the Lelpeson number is 0.72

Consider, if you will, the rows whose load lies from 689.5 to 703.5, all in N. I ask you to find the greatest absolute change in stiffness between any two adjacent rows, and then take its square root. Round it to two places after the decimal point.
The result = 3.74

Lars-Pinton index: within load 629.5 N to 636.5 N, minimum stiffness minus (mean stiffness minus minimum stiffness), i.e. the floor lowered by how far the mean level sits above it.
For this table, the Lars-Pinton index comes 164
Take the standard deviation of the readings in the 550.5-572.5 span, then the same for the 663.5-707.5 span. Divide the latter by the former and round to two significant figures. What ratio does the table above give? 1.7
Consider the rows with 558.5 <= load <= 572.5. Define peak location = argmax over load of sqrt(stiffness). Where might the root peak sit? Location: 559.0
